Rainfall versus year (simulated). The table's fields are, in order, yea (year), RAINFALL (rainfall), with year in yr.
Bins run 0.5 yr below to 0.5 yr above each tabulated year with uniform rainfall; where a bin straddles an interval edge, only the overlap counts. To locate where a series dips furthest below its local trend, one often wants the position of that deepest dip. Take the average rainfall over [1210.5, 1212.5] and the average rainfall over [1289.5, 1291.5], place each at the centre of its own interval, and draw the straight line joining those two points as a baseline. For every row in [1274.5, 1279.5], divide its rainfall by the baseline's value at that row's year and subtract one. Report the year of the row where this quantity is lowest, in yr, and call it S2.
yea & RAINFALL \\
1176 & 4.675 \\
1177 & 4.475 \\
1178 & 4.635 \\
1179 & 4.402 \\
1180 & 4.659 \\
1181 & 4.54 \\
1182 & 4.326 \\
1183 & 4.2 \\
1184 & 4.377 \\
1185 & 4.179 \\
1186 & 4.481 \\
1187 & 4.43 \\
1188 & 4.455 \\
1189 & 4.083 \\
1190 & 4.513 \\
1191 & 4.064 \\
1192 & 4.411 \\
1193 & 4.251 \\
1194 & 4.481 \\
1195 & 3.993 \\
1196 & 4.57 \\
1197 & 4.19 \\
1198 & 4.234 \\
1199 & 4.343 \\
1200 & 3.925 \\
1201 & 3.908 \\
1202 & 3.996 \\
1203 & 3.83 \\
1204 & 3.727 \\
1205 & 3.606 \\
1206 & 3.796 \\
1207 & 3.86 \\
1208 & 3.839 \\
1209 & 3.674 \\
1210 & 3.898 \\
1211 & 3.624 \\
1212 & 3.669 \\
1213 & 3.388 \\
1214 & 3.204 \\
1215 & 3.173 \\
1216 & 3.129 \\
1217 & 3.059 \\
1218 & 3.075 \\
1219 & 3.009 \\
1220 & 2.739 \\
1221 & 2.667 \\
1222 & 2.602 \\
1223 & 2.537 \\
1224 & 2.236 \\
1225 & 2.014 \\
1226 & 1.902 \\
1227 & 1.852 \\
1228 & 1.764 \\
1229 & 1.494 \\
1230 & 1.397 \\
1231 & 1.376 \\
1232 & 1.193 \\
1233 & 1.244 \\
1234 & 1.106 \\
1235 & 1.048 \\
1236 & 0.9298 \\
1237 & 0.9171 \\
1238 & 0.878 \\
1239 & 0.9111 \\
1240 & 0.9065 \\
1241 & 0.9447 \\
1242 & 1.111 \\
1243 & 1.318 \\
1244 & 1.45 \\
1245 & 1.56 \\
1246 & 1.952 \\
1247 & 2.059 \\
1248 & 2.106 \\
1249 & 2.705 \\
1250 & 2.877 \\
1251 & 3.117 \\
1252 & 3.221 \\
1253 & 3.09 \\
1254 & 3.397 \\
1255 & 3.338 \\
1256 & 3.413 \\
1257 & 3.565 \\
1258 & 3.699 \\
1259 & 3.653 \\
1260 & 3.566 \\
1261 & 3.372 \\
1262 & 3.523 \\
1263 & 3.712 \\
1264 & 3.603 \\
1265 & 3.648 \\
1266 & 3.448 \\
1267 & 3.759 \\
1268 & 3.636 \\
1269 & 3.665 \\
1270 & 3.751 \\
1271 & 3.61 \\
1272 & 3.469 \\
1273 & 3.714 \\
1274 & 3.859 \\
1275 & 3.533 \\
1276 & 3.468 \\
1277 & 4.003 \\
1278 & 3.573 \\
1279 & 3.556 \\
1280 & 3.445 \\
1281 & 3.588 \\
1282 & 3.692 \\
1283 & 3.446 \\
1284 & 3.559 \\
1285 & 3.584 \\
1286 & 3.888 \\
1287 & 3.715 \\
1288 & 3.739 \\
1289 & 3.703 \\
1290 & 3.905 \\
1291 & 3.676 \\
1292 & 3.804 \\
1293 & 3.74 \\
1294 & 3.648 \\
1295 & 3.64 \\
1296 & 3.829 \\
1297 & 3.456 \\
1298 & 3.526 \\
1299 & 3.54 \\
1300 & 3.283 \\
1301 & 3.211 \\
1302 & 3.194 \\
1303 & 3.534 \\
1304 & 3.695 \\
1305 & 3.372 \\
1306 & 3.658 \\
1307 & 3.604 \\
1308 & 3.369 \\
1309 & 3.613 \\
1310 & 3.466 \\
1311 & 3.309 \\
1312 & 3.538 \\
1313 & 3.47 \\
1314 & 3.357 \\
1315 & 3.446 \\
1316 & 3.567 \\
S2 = 1276 yr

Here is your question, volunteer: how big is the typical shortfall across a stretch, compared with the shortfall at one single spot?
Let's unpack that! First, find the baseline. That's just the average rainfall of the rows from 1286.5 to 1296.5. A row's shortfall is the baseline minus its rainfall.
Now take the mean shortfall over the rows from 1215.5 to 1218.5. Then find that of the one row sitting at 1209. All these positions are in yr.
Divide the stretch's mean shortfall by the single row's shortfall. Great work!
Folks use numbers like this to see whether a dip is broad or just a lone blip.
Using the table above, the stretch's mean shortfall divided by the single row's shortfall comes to 9.9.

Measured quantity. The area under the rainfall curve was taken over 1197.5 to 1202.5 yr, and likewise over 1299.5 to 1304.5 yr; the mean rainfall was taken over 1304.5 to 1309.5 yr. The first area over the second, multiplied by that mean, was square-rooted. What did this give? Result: 2.06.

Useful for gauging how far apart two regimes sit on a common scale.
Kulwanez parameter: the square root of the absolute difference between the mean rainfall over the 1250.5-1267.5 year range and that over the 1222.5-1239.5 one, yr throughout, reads 1.4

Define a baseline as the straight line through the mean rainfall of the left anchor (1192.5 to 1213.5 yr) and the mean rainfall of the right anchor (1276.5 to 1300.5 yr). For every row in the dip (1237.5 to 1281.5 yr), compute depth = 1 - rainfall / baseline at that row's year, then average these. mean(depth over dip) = 0.20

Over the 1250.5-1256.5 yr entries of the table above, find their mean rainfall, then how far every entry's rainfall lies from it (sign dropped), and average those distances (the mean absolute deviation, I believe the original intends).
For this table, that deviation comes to 0.12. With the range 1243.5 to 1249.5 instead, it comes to 0.32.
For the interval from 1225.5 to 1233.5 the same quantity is 0.23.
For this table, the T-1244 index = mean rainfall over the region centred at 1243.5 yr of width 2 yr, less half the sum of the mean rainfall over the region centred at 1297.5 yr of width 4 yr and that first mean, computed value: -1.1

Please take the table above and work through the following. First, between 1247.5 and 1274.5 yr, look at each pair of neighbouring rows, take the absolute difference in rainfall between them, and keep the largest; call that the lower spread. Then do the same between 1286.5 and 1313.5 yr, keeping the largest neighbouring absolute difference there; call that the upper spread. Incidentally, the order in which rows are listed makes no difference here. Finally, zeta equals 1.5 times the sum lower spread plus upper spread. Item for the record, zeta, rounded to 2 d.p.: 1.46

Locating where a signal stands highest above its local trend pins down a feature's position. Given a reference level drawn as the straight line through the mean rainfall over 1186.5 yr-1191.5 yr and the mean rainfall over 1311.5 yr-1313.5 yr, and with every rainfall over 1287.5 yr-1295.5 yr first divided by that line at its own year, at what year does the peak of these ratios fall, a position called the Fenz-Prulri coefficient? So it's 1290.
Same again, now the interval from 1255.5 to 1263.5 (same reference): 1263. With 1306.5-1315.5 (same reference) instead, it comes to 1309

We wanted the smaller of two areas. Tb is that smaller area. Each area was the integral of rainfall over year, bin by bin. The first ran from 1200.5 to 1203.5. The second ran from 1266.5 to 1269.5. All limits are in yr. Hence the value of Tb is 11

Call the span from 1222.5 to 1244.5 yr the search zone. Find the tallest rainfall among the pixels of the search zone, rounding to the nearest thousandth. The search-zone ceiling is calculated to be 2.537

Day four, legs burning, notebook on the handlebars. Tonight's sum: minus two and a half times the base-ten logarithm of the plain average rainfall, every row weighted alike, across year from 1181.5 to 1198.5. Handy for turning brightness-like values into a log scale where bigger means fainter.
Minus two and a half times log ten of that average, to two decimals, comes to -1.59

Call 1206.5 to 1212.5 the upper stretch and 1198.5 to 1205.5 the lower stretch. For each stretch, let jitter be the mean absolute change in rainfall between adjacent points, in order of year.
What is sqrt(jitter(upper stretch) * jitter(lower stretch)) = 0.149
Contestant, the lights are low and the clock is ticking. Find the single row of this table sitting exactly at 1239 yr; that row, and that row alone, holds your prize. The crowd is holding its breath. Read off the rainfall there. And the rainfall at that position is 0.9111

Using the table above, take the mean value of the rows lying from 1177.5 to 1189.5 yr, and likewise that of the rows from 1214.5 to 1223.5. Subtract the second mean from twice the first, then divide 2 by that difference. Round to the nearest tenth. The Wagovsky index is 0.3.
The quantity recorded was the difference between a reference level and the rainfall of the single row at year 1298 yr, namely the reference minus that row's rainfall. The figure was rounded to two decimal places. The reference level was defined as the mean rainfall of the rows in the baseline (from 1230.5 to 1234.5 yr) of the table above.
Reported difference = -2.30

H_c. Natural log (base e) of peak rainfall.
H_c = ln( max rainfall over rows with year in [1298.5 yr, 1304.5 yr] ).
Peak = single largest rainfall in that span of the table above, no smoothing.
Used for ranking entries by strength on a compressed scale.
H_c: 1.31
